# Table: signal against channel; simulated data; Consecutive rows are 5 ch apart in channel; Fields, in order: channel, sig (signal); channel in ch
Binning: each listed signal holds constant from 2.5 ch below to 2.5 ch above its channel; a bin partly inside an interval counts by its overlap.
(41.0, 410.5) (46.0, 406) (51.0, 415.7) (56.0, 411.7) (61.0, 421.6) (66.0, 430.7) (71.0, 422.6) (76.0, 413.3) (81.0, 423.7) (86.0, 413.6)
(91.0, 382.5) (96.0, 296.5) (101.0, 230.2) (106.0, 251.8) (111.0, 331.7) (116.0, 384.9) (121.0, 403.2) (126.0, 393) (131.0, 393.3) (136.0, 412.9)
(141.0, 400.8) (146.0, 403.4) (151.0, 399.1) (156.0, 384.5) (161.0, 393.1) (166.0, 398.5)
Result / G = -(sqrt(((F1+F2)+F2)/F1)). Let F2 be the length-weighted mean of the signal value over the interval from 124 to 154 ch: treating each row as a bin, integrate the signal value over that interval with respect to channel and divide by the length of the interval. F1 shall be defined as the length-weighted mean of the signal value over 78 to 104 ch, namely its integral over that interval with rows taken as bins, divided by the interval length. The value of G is -1.82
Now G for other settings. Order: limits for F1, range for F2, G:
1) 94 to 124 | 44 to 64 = -1.90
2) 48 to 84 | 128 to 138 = -1.71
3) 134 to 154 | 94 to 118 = -1.57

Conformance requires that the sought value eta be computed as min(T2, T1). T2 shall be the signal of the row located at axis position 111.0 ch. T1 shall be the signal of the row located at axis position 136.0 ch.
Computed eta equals 332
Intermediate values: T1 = 412.9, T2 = 331.7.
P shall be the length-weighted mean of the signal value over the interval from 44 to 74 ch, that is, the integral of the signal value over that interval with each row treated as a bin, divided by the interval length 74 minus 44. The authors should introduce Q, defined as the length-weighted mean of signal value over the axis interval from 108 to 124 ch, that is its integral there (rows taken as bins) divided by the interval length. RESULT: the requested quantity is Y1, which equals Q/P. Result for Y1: 0.89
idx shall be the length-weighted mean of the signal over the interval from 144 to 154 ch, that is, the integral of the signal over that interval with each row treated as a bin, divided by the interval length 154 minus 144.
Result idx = 400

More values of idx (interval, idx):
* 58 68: 425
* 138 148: 403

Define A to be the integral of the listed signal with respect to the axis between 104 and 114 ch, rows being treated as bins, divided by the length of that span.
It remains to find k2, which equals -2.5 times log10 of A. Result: -6.19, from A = 298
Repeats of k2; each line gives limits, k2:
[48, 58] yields -6.54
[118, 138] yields -6.50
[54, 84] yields -6.56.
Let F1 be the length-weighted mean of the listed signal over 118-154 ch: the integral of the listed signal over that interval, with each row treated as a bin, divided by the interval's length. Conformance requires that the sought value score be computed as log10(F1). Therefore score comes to 2.60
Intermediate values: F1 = 400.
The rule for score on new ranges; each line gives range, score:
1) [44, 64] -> 2.62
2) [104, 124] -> 2.54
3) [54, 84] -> 2.62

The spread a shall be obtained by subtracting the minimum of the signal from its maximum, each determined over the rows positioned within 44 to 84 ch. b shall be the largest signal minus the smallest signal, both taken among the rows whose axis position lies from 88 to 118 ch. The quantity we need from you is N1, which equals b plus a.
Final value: 179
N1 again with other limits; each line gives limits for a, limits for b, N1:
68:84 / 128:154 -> 30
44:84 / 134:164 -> 53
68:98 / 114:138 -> 155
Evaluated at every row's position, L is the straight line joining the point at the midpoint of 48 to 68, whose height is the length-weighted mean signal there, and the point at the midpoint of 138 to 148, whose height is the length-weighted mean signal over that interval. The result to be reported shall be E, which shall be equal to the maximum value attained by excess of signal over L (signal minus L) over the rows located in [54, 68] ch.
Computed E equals 13.0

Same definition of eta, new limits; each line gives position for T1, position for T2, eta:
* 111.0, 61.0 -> 332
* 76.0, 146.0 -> 403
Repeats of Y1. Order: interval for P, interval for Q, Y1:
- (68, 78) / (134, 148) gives 0.97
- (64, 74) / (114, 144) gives 0.94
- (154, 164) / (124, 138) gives 1.03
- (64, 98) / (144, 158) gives 0.99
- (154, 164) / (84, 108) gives 0.81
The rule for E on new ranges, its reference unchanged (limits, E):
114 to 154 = 8.9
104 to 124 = -3.7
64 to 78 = 13.0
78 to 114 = 8.9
